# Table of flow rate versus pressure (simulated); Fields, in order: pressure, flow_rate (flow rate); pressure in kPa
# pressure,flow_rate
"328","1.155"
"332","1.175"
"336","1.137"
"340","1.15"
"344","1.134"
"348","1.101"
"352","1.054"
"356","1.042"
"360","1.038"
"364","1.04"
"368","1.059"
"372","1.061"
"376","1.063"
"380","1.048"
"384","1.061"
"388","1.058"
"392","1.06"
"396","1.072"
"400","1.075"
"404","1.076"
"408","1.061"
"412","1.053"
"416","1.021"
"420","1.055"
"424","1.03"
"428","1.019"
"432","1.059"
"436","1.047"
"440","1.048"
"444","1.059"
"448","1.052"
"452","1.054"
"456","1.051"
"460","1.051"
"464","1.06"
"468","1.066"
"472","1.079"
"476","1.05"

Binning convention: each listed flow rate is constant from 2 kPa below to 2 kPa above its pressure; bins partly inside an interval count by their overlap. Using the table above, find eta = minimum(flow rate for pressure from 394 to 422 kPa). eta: 1.021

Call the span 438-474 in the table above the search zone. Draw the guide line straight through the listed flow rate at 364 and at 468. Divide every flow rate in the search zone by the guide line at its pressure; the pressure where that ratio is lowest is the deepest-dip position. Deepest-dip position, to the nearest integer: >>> 460 kPa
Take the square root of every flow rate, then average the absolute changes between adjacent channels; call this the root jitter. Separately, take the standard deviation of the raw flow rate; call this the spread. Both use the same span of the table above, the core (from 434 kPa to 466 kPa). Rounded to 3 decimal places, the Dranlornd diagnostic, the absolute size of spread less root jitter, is 0.002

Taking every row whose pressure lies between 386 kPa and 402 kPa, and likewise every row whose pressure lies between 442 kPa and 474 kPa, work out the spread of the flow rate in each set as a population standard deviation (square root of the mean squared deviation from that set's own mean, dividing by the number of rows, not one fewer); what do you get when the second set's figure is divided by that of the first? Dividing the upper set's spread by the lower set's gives 1.2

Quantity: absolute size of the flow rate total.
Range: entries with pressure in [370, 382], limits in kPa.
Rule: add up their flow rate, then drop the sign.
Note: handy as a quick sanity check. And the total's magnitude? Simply 3.2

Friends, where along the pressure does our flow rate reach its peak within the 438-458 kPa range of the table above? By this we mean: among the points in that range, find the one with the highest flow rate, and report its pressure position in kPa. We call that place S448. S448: 444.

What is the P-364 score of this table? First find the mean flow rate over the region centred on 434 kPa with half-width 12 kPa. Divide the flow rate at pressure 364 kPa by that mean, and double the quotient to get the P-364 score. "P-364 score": 1.99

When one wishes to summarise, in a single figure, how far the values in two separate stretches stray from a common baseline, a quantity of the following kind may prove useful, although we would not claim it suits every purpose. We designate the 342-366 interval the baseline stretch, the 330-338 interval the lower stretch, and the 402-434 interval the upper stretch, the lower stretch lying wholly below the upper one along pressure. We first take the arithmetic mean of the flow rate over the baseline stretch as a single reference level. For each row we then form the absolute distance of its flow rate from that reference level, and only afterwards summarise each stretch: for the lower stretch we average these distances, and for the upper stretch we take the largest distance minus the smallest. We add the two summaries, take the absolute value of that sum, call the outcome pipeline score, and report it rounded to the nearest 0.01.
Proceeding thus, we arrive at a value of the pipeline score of 0.13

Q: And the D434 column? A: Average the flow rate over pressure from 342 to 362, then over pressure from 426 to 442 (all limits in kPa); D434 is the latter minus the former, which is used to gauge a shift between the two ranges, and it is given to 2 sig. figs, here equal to -0.031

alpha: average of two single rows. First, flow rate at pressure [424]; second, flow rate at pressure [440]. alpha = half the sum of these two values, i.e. 1.04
